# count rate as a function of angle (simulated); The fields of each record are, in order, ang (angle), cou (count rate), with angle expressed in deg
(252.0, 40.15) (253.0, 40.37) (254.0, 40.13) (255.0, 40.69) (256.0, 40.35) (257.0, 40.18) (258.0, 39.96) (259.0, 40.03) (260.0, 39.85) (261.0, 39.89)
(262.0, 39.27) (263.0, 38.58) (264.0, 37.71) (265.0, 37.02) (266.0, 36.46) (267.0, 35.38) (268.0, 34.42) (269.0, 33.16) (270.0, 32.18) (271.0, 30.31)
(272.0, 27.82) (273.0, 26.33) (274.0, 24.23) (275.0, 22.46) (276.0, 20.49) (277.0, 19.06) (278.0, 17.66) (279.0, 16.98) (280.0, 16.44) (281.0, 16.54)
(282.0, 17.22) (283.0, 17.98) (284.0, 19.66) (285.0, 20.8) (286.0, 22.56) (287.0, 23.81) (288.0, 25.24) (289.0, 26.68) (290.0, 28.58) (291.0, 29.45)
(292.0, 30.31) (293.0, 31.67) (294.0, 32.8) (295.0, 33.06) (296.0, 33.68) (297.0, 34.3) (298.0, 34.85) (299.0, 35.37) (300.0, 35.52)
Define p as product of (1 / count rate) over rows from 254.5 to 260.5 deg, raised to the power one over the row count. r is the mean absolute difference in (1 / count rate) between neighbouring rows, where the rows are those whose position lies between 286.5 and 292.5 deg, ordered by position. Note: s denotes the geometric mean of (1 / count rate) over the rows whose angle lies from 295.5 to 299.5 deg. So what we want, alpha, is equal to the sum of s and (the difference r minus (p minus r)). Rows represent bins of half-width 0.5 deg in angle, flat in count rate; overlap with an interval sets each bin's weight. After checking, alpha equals 0.008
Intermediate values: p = 0.0249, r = 0.0018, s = 0.029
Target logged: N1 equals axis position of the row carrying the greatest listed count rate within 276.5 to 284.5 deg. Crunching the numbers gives 284.0 deg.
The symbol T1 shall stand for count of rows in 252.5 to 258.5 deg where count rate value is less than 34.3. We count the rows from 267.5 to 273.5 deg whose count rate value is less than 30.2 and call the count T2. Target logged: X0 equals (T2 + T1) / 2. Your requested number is 1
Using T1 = 0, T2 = 2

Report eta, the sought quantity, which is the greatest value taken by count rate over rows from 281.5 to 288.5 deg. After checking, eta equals 25.24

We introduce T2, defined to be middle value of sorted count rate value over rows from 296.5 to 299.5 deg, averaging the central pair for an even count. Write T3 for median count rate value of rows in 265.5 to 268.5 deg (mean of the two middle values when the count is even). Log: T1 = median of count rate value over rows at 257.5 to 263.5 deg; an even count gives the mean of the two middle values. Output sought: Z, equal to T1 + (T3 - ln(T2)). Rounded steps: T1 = 40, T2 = 35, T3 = 35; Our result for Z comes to 72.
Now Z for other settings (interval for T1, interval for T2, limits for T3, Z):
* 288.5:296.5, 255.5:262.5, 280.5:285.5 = 45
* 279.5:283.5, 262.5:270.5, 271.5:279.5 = 35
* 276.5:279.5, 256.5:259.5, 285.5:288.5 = 38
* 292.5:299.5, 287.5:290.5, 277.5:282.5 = 47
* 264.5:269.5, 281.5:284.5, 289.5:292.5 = 62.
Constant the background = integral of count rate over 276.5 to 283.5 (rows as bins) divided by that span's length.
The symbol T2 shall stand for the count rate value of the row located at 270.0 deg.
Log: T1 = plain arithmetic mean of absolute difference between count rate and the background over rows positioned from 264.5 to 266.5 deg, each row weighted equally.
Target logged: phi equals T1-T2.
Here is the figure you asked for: -13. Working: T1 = 19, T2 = 32.18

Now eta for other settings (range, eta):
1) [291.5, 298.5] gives 34.85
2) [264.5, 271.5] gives 37.02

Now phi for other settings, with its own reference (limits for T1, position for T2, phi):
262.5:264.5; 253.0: -20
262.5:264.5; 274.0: -3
